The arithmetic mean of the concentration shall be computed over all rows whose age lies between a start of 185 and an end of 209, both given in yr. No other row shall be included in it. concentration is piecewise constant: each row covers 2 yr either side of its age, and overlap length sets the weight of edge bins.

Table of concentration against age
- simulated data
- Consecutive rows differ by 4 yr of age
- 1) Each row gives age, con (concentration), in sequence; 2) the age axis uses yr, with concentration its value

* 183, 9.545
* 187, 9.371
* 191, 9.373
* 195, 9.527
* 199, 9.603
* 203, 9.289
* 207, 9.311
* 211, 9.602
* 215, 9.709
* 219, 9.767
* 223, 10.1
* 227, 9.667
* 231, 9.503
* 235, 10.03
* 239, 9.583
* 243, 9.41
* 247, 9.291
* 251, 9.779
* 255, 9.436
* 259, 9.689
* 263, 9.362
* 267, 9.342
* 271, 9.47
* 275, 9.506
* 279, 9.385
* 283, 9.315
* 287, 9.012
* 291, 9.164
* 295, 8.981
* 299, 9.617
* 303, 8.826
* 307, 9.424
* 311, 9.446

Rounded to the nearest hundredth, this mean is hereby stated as 9.41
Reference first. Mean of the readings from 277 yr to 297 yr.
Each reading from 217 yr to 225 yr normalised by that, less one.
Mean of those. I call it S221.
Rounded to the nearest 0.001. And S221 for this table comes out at 0.083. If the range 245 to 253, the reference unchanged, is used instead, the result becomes 0.040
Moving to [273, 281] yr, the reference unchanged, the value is 0.030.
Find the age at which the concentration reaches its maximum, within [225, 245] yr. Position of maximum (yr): 235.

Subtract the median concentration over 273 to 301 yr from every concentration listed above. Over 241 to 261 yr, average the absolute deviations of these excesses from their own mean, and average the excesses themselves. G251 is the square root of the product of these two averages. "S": 0.19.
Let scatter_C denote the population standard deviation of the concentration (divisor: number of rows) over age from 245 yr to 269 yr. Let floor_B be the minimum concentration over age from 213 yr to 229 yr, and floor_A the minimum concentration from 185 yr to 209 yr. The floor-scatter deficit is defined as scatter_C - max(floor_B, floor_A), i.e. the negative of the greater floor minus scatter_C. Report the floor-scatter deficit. -9.48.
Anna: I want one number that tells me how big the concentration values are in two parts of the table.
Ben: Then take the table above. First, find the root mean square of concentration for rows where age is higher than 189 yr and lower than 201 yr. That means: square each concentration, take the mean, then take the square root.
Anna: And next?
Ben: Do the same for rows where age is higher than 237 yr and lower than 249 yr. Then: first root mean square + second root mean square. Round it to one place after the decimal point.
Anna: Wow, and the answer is 18.9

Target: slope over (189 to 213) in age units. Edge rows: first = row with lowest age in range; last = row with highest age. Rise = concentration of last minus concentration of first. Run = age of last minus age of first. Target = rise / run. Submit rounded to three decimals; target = 0.011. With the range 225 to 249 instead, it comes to -0.019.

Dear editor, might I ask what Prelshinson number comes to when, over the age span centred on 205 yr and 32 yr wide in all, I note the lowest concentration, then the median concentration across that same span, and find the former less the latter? -0.28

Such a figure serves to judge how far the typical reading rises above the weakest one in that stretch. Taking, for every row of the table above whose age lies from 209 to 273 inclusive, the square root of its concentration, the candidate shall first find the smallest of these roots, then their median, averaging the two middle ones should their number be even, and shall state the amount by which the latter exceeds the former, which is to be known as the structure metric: 0.049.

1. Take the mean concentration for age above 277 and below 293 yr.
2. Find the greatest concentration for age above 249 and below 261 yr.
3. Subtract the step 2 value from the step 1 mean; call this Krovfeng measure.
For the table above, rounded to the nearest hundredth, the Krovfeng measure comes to -0.56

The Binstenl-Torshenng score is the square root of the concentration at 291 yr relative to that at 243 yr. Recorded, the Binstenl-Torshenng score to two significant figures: 0.99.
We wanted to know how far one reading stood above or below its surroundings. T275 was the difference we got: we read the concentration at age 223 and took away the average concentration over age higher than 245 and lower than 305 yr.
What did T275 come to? 0.8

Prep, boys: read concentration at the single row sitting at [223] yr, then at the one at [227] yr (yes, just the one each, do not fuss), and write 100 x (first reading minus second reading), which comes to 43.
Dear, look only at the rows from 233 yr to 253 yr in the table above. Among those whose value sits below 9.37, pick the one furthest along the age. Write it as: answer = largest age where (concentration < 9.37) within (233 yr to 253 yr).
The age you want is 247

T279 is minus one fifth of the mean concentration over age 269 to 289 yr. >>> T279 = -1.87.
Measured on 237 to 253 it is -1.90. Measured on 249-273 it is -1.90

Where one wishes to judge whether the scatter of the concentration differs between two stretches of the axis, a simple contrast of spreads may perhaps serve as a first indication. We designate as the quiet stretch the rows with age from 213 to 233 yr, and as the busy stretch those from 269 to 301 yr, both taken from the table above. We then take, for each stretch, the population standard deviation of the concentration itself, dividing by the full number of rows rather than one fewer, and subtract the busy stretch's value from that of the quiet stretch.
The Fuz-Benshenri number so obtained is -0.02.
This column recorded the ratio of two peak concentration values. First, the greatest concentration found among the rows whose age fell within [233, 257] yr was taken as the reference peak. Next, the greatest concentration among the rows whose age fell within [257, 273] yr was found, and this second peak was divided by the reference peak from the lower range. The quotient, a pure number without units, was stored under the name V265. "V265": 0.97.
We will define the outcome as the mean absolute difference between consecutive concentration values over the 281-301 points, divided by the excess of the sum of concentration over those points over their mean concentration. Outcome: 0.0086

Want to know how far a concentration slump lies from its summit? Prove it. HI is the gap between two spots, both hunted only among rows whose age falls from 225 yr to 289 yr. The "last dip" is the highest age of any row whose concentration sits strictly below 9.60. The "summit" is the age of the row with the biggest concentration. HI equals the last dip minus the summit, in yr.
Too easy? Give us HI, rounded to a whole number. 52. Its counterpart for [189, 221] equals -12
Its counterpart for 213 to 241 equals 16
